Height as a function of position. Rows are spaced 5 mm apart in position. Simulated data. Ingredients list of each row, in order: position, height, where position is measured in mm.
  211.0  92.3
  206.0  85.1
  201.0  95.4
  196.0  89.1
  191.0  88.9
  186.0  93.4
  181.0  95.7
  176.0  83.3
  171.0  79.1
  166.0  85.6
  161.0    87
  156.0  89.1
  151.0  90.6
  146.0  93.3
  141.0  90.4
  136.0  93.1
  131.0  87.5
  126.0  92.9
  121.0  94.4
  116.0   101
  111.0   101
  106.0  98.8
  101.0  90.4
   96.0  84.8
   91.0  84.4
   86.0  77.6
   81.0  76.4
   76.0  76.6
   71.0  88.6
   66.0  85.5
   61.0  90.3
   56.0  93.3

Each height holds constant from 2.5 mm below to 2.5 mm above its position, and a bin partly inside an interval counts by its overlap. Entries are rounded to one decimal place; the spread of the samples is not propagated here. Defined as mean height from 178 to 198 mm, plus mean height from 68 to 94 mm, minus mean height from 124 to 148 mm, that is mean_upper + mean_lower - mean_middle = 81.1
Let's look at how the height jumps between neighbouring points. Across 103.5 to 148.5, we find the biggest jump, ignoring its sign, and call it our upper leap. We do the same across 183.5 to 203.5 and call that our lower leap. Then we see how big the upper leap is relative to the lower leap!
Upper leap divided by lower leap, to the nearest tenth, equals 1.0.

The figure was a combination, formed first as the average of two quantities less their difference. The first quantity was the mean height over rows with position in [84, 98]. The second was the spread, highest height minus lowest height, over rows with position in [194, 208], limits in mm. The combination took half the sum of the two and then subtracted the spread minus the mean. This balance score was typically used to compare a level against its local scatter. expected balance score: 118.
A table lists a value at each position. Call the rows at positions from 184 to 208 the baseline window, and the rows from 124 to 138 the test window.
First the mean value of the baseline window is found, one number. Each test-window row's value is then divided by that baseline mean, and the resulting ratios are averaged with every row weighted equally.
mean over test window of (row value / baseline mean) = 1.01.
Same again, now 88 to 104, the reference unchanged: 0.96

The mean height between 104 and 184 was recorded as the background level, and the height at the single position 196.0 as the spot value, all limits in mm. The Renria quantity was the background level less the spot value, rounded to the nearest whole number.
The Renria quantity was 2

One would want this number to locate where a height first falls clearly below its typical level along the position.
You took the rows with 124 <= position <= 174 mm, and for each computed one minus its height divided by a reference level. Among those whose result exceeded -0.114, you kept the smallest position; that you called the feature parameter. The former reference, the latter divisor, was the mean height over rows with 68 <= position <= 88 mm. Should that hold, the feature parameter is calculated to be 131.0 mm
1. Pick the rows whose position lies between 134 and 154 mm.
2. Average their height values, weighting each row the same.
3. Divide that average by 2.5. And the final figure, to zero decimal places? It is 37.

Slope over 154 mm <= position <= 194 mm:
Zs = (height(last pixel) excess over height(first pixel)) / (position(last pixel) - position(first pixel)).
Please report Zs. -0.01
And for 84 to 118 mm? 0.78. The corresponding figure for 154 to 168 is -0.35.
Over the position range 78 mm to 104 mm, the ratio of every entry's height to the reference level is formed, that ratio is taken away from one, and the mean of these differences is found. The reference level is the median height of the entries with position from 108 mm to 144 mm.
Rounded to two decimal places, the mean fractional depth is 0.11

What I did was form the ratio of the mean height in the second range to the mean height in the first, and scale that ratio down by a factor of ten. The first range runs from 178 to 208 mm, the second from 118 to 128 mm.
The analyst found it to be 0.103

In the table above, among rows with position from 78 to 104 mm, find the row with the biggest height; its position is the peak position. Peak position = 101.0 mm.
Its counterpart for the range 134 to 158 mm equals 146.0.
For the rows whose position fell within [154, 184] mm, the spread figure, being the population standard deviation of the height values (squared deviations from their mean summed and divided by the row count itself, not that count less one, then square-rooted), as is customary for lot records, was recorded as 5.1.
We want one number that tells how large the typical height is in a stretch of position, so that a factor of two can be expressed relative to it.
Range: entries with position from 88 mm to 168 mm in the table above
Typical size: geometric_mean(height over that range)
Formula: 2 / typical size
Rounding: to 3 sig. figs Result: 0.0219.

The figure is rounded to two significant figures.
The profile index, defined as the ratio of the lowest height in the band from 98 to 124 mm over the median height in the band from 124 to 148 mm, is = 0.97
